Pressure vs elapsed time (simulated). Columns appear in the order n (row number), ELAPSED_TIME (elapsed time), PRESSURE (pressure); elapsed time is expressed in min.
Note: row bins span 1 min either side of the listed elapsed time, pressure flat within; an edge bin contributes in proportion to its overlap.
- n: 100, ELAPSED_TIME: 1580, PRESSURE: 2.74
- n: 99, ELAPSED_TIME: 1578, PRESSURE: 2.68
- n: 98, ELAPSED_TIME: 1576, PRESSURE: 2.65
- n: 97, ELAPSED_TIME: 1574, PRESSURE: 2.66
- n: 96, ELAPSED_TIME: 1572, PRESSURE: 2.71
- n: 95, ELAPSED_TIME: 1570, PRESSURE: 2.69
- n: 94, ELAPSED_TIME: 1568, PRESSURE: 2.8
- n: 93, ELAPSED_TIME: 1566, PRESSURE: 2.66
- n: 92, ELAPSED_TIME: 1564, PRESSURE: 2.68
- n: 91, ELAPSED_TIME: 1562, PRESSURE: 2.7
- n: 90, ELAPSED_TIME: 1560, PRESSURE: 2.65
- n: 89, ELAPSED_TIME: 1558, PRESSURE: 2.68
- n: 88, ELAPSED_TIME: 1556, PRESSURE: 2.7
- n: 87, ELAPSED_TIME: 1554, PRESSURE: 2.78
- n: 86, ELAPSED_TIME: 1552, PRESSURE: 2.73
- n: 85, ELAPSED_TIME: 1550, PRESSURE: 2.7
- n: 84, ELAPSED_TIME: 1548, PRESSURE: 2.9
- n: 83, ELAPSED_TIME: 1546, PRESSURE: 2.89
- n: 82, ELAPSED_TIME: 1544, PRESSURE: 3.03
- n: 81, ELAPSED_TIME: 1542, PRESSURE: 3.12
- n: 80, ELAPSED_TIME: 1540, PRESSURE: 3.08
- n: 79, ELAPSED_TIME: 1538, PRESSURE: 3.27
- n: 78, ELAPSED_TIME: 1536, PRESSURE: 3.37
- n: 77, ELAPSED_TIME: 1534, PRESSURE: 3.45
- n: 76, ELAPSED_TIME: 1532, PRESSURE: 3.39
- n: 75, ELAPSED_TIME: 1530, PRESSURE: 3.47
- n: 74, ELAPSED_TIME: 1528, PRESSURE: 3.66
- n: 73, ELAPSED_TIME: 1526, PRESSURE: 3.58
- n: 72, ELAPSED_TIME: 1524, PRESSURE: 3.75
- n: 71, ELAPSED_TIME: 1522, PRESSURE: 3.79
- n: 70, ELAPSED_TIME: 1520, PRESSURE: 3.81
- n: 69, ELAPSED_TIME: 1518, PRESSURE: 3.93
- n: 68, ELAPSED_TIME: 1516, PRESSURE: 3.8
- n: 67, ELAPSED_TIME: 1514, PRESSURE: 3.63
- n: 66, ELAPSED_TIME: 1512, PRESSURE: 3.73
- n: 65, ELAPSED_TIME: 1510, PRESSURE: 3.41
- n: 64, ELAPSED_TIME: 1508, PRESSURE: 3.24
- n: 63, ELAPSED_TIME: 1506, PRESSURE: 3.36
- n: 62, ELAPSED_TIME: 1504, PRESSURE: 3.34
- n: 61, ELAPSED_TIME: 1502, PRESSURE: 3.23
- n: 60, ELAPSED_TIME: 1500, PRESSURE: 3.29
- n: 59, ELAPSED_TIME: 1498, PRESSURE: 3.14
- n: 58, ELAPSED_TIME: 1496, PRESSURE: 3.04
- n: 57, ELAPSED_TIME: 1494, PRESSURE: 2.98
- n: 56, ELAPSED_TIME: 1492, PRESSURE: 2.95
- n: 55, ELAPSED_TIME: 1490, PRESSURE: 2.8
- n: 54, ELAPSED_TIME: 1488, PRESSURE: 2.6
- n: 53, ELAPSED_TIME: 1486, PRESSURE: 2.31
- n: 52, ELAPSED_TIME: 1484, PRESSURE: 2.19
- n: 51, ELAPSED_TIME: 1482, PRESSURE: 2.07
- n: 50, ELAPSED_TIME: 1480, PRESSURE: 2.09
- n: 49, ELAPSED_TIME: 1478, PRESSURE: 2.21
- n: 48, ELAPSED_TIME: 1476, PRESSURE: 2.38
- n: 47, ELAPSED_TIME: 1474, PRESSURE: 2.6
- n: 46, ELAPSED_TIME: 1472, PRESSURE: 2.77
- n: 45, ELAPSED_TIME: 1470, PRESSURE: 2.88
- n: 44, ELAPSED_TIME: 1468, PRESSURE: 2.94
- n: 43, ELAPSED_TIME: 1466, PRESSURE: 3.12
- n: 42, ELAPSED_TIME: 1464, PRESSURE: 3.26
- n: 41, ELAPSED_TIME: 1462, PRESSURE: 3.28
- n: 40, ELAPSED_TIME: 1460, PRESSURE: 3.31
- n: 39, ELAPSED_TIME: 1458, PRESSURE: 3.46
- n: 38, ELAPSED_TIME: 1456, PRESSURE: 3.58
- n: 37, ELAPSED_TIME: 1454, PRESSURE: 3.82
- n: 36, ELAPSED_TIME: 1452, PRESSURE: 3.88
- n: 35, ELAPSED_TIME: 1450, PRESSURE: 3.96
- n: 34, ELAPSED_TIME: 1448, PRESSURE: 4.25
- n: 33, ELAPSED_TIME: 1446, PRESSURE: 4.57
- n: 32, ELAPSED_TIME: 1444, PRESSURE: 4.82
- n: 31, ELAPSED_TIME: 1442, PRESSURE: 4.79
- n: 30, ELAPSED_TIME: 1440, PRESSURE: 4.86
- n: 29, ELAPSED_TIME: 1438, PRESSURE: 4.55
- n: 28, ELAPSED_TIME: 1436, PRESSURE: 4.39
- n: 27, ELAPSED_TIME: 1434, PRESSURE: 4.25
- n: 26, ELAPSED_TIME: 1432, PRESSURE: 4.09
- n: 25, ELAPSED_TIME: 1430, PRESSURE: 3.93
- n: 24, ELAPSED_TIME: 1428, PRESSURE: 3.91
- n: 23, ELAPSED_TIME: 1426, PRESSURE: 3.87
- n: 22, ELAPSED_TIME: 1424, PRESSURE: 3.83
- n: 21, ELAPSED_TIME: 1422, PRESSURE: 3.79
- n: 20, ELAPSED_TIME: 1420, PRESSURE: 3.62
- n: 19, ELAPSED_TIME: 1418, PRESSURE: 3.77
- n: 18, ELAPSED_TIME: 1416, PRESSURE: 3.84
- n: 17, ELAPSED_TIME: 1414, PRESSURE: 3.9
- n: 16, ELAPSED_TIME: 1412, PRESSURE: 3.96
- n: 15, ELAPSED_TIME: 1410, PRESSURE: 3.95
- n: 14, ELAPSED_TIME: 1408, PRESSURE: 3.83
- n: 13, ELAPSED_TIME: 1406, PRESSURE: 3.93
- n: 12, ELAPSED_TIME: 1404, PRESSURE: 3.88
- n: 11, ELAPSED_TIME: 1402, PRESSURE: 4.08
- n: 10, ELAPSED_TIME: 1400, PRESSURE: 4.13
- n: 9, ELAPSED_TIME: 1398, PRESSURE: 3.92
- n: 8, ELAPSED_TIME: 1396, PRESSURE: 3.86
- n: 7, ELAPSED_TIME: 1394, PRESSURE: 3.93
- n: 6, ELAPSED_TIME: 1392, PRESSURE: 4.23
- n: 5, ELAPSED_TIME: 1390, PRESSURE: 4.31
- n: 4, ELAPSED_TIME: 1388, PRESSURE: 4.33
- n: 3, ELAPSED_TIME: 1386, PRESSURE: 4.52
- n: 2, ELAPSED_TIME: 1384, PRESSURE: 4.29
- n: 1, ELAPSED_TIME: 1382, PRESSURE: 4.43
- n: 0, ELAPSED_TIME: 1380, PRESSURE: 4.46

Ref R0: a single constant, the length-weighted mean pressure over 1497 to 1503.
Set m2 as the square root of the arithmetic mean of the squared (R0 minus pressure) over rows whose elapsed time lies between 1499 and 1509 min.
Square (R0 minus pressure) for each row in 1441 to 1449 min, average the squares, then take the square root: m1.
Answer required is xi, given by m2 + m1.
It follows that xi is 1.49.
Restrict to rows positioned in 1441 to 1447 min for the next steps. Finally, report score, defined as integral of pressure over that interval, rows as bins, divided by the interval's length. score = 4.7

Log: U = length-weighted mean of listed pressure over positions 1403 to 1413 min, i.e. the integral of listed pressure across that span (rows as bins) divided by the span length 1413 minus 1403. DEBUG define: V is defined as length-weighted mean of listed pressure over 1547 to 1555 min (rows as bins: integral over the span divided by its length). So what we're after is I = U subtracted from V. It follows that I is -1.1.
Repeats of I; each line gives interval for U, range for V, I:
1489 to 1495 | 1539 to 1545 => 0.2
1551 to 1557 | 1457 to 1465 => 0.6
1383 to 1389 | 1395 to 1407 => -0.4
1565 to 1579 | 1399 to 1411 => 1.3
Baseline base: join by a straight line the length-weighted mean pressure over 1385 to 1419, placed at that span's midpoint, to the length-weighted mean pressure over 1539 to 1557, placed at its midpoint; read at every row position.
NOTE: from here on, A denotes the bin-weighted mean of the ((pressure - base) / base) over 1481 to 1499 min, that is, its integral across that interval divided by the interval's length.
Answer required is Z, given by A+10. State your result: 9.80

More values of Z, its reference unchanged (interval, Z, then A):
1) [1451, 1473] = 9.93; -0.07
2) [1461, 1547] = 9.98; -0.02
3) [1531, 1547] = 10.08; 0.08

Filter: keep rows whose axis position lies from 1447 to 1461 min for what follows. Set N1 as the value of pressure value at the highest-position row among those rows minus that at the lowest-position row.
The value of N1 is -0.9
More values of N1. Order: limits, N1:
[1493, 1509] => 0.3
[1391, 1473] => -1.5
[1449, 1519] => 0.0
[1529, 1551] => -0.8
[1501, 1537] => 0.1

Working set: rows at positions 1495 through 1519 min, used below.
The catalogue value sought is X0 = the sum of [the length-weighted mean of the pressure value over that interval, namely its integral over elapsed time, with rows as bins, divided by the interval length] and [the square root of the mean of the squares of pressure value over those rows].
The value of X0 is 6.9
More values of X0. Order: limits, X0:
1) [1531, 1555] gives 6.1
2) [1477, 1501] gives 5.3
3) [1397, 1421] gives 7.8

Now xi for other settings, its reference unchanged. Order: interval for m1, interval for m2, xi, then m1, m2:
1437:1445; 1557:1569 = 2.07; 1.5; 0.53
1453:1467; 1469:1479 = 0.98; 0.3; 0.70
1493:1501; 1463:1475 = 0.52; 0.2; 0.36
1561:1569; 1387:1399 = 1.41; 0.5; 0.90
